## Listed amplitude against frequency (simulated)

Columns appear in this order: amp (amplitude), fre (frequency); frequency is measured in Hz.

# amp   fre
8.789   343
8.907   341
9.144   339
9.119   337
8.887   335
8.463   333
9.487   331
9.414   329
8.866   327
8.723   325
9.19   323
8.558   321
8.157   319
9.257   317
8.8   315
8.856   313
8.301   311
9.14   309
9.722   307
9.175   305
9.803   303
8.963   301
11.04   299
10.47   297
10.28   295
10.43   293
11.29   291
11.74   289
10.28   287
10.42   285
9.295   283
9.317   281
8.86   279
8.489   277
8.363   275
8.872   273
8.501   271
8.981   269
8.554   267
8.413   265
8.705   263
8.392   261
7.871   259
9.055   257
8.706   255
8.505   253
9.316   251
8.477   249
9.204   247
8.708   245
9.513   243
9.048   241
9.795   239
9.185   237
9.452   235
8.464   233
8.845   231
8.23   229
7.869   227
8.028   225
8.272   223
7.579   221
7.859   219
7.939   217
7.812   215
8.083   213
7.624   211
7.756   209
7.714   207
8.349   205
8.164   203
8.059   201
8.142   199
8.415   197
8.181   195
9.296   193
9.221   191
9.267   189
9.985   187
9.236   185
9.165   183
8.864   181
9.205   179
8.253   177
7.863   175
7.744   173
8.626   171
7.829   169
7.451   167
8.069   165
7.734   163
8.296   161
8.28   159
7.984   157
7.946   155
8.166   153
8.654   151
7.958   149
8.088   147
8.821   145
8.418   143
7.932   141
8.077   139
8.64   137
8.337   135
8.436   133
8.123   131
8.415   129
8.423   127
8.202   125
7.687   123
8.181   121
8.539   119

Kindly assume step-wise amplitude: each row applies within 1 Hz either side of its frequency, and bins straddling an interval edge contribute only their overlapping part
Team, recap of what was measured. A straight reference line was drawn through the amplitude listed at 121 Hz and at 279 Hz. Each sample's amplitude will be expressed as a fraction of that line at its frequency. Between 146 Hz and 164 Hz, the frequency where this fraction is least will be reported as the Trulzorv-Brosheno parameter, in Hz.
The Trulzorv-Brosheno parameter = 163 Hz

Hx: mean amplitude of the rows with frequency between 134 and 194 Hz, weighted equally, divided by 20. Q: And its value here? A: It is 0.42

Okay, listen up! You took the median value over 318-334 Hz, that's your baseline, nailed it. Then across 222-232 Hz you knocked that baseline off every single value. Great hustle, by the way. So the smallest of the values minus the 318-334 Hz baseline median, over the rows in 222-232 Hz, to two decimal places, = -0.93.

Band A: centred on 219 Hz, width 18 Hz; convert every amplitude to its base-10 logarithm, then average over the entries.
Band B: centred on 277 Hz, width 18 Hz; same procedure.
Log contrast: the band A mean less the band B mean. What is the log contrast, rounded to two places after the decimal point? -0.06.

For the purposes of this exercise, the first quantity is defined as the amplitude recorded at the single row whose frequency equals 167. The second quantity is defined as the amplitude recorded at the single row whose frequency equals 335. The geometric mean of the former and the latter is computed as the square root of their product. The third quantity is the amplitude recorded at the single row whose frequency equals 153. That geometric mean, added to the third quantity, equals 16.3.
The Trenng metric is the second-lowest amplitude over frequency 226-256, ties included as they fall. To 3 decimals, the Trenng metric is 8.230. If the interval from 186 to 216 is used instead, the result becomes 7.714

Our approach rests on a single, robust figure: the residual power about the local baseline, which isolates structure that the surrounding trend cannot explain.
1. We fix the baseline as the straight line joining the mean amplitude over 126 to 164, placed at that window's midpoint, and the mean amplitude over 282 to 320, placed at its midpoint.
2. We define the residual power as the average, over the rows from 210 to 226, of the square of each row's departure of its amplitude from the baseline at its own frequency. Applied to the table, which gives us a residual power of 1.2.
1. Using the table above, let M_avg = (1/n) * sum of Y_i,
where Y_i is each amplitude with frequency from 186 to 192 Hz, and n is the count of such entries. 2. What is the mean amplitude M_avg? 9.5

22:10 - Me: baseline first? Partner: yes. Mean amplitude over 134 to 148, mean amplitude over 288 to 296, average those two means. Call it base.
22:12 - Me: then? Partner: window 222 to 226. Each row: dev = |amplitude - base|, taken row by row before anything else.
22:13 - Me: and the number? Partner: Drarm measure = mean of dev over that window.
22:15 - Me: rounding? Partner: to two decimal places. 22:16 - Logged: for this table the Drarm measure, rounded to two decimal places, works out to 1.48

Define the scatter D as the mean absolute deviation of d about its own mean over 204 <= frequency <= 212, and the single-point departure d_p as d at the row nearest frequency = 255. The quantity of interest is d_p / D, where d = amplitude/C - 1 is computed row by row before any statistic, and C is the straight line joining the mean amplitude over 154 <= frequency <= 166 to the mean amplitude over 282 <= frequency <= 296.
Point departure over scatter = -3.9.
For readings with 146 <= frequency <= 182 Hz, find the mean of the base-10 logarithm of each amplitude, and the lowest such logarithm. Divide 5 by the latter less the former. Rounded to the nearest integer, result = -127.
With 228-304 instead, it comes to -73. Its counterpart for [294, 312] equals -78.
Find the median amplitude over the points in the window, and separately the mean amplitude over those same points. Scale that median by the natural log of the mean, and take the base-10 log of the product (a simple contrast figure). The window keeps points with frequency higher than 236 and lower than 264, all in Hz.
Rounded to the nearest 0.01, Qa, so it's 1.29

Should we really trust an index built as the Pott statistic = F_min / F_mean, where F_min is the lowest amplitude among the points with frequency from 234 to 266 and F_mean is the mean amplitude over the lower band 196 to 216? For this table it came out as 0.98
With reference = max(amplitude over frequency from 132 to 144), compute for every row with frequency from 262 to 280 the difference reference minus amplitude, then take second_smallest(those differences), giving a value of -0.23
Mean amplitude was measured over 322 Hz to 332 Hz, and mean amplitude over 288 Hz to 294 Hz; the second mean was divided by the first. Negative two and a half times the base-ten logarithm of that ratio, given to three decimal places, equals -0.217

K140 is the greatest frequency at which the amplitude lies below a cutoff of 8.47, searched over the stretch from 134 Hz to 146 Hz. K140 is 143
